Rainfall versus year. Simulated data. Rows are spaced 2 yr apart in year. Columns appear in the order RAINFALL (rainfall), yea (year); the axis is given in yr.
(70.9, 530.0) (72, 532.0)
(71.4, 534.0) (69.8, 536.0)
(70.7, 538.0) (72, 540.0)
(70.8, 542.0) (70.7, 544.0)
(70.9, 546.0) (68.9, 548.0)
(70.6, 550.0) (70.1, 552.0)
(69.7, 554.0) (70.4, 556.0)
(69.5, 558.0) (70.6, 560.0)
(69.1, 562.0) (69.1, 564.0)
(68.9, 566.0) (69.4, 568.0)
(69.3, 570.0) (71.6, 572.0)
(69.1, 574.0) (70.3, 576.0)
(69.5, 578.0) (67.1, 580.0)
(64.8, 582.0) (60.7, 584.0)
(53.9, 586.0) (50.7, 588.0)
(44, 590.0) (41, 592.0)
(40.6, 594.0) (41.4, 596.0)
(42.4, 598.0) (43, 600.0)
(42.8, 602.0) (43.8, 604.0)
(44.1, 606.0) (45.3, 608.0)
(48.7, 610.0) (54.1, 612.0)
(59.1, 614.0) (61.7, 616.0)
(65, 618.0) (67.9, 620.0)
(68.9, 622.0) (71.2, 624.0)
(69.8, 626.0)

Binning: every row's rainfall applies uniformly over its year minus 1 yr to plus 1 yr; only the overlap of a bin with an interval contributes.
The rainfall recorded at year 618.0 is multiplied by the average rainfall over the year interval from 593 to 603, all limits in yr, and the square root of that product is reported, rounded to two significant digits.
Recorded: 52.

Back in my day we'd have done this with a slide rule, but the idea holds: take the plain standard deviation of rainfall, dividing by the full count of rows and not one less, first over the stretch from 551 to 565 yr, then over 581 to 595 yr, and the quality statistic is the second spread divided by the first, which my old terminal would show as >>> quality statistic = 16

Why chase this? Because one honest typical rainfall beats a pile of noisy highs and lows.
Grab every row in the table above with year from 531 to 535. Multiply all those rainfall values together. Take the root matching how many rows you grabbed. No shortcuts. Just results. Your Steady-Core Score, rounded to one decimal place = 71.7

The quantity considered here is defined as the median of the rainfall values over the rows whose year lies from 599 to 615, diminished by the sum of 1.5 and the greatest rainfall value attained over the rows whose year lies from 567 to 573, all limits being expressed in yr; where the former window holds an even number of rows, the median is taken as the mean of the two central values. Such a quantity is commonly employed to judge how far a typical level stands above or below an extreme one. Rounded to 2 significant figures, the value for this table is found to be -28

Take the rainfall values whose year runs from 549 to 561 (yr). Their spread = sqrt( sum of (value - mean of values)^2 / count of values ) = 0.43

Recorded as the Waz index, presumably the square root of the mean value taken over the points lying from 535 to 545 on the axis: 8.4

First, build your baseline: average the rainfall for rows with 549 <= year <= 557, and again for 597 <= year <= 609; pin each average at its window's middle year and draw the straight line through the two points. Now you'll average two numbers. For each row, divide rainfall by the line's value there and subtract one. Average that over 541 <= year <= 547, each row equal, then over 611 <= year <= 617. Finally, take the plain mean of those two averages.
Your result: 0.25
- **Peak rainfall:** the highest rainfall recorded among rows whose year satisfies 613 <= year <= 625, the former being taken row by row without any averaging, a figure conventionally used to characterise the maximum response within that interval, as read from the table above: 71.2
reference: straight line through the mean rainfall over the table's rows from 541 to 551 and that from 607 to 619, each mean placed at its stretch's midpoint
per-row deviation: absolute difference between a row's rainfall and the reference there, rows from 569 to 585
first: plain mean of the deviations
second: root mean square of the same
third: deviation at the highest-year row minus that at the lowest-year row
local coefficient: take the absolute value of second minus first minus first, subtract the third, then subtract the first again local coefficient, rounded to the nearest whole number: 3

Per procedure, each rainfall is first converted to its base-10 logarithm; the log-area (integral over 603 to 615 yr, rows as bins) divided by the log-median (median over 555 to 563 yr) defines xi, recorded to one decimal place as 11.0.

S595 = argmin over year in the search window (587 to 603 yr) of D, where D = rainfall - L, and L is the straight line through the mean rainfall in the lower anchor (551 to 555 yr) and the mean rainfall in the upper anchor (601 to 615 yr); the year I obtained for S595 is 592.0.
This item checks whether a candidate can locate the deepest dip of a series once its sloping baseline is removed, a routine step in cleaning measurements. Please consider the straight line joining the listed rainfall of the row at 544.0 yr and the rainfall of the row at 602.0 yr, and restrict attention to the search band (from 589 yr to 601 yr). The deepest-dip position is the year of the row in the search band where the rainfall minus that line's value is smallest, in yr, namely 592.0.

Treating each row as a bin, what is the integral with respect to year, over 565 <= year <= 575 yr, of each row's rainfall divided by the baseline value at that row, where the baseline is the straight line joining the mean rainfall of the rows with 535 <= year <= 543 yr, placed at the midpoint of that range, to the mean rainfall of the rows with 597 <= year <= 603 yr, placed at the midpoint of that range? 12.3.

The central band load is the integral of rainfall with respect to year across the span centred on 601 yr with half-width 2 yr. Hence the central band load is 172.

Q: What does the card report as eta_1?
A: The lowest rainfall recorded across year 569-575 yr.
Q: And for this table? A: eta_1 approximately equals 69.1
